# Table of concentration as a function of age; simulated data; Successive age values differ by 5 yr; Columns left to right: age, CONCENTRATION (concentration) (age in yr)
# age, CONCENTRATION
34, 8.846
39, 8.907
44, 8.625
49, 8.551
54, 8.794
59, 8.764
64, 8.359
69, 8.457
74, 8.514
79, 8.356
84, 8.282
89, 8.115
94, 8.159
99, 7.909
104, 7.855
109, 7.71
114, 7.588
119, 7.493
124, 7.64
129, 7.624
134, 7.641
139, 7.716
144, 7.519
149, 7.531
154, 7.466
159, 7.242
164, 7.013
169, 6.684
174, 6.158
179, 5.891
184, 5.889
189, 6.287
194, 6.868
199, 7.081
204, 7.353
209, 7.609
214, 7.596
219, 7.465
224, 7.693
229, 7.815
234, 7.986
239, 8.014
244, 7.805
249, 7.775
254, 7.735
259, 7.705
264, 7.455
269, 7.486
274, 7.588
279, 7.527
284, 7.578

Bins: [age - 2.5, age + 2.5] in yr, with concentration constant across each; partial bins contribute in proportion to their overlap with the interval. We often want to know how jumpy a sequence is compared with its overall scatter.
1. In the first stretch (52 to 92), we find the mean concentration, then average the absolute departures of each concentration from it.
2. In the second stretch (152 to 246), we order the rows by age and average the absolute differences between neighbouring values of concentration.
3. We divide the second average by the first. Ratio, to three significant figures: 1.32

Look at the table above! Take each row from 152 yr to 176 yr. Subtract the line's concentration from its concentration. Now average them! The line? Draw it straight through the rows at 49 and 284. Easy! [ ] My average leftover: -1.2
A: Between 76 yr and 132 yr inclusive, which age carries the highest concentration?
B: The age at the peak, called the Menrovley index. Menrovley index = 79 yr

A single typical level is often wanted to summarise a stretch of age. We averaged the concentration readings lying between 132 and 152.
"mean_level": 7.60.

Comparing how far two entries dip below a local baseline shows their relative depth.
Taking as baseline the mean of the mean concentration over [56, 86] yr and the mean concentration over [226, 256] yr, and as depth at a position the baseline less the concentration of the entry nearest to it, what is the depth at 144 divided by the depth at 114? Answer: 1.1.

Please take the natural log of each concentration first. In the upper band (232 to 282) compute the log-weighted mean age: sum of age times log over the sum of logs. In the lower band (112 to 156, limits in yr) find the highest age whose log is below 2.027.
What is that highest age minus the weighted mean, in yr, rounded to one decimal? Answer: -102.3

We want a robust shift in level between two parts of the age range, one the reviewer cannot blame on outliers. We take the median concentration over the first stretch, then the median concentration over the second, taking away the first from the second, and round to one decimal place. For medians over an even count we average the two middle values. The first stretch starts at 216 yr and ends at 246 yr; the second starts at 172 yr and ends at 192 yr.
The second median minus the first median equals -1.8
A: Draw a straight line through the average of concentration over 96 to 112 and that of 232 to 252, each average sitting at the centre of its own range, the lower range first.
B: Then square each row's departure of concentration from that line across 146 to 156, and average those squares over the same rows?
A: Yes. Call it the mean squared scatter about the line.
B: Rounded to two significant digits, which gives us 0.12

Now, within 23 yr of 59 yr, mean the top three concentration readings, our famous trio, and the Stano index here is 8.82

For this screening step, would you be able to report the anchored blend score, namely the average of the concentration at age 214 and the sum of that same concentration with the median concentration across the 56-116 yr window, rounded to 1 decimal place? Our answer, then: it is 11.7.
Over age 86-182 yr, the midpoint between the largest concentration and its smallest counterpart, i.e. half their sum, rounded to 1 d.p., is 7.0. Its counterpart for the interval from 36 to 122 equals 8.2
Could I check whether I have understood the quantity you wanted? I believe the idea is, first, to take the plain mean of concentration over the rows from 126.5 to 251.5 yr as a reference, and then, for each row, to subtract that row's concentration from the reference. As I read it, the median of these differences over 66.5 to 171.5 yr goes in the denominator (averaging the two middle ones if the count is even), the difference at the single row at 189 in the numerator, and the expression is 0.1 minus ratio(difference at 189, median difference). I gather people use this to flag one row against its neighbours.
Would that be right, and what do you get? 2.7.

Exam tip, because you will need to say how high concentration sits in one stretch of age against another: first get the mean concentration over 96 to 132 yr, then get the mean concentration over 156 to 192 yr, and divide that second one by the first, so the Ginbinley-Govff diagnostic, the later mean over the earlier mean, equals 0.84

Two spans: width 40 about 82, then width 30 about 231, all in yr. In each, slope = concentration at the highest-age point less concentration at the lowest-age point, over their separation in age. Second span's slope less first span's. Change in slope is 0.03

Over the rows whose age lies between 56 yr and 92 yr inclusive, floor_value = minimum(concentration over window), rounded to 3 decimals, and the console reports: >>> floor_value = 8.115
